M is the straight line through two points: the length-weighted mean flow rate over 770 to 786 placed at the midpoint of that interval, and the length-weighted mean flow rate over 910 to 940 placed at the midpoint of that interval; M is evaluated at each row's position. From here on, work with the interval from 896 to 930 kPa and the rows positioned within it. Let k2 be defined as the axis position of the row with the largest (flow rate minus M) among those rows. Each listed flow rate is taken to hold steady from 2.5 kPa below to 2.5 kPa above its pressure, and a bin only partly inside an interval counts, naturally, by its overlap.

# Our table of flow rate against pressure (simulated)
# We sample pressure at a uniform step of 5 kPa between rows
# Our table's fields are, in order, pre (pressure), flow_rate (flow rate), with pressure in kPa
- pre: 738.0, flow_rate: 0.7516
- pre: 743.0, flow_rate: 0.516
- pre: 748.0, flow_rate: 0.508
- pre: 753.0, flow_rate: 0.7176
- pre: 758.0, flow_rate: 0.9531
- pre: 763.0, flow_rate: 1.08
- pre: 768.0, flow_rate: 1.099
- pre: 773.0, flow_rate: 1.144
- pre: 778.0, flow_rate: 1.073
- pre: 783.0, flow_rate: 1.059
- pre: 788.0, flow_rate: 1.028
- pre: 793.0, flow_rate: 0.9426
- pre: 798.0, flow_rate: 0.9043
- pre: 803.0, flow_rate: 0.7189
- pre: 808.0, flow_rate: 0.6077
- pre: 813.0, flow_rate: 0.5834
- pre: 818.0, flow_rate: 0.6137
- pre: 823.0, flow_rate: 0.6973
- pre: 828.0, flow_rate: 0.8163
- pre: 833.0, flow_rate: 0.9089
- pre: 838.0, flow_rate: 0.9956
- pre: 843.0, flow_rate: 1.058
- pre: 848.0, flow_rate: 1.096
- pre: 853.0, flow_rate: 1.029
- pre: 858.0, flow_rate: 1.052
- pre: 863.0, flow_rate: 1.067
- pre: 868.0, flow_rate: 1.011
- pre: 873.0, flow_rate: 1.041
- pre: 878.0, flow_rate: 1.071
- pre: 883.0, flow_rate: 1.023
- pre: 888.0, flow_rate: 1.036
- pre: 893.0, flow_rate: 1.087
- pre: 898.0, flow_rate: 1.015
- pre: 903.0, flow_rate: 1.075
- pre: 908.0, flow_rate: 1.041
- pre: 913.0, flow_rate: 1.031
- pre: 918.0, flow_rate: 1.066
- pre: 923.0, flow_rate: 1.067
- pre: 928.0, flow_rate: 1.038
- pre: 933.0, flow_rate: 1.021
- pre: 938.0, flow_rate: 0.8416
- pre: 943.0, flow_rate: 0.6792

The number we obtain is 923.0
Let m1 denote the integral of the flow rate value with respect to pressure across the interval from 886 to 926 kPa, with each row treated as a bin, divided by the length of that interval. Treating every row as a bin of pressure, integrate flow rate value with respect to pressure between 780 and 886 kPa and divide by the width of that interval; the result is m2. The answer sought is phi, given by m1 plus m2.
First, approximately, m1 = 1.05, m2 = 0.92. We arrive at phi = 1.97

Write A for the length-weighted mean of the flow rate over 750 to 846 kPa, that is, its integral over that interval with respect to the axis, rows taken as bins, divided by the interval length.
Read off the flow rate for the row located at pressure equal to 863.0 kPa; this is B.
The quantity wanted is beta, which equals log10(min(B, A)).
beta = -0.049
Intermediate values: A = 0.89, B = 1.067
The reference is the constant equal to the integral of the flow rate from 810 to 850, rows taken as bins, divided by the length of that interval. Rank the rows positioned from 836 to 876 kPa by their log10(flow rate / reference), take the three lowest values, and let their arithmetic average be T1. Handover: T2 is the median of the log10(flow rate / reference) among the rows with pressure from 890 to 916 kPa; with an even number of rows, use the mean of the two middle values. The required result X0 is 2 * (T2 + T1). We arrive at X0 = 0.35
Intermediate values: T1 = 0.08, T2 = 0.093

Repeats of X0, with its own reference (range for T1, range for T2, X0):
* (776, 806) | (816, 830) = -0.15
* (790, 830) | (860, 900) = -0.11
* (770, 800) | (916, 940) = 0.30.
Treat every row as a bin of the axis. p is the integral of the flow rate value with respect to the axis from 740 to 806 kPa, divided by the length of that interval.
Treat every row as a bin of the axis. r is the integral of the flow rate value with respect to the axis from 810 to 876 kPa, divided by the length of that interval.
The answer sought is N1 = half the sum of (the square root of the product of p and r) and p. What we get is 0.905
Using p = 0.90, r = 0.92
